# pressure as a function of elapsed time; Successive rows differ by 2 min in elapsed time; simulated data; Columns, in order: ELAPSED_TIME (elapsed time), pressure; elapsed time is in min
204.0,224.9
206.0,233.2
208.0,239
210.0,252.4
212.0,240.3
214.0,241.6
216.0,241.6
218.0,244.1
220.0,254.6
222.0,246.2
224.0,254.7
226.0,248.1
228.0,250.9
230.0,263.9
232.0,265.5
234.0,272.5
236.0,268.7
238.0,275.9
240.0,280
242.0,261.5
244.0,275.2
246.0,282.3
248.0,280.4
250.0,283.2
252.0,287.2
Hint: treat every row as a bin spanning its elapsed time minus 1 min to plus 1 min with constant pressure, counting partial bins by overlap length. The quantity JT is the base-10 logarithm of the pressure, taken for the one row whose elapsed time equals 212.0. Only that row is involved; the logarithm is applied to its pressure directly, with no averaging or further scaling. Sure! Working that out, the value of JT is 2.38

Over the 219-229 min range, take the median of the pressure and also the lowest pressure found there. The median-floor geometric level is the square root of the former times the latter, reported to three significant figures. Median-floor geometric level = 249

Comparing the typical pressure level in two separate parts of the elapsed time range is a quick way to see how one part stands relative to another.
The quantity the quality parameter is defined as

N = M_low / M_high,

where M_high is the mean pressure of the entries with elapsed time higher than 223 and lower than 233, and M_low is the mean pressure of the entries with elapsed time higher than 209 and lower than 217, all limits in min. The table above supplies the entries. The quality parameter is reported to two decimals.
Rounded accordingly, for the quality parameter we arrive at 0.95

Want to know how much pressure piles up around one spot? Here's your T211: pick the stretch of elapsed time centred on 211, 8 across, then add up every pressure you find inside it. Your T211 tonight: 973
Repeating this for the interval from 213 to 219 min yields 727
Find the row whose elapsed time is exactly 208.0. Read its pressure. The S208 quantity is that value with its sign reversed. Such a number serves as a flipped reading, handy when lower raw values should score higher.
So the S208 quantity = -239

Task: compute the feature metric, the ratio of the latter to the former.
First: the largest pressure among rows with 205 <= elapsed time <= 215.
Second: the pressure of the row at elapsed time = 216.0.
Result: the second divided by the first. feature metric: 0.96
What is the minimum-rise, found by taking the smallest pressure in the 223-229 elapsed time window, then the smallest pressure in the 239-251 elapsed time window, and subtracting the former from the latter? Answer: 13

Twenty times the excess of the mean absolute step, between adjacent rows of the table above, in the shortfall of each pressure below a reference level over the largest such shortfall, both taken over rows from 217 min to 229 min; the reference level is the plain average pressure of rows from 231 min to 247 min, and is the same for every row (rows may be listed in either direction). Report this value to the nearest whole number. -425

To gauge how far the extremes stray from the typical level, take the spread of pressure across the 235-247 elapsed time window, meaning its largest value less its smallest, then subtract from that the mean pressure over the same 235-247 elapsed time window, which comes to -253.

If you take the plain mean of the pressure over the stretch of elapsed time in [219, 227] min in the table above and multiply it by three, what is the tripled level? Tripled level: 753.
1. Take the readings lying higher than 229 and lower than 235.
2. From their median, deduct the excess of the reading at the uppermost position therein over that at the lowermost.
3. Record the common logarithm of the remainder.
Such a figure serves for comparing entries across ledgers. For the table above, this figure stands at 2.41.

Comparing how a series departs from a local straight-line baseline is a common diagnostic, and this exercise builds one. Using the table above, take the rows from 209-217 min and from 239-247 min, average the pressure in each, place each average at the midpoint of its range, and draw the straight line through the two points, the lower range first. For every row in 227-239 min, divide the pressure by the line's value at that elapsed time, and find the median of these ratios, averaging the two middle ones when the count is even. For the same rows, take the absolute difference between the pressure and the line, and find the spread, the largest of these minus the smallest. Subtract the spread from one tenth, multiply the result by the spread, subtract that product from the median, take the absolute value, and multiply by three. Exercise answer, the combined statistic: 162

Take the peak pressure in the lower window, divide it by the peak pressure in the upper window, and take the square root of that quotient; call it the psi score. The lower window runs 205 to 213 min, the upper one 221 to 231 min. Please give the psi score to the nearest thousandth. 0.978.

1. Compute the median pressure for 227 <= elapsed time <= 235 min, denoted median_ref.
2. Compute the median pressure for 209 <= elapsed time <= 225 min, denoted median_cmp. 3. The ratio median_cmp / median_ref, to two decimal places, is 0.93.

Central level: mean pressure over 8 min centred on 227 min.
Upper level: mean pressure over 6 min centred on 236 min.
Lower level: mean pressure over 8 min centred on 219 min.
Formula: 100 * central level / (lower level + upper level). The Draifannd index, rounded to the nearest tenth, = 49.0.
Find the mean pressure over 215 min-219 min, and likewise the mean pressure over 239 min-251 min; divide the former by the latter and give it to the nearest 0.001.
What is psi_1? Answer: 0.876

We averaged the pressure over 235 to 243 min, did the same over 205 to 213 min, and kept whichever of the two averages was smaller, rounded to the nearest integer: 241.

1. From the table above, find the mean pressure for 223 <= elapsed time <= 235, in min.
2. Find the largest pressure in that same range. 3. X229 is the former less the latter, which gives -13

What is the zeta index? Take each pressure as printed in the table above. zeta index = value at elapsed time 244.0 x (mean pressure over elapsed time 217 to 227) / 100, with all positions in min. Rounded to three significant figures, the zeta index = 687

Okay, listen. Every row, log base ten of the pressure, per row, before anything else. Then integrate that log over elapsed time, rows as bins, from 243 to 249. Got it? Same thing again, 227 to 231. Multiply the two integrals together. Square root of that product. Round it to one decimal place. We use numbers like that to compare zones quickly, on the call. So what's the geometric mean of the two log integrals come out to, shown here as 11.9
